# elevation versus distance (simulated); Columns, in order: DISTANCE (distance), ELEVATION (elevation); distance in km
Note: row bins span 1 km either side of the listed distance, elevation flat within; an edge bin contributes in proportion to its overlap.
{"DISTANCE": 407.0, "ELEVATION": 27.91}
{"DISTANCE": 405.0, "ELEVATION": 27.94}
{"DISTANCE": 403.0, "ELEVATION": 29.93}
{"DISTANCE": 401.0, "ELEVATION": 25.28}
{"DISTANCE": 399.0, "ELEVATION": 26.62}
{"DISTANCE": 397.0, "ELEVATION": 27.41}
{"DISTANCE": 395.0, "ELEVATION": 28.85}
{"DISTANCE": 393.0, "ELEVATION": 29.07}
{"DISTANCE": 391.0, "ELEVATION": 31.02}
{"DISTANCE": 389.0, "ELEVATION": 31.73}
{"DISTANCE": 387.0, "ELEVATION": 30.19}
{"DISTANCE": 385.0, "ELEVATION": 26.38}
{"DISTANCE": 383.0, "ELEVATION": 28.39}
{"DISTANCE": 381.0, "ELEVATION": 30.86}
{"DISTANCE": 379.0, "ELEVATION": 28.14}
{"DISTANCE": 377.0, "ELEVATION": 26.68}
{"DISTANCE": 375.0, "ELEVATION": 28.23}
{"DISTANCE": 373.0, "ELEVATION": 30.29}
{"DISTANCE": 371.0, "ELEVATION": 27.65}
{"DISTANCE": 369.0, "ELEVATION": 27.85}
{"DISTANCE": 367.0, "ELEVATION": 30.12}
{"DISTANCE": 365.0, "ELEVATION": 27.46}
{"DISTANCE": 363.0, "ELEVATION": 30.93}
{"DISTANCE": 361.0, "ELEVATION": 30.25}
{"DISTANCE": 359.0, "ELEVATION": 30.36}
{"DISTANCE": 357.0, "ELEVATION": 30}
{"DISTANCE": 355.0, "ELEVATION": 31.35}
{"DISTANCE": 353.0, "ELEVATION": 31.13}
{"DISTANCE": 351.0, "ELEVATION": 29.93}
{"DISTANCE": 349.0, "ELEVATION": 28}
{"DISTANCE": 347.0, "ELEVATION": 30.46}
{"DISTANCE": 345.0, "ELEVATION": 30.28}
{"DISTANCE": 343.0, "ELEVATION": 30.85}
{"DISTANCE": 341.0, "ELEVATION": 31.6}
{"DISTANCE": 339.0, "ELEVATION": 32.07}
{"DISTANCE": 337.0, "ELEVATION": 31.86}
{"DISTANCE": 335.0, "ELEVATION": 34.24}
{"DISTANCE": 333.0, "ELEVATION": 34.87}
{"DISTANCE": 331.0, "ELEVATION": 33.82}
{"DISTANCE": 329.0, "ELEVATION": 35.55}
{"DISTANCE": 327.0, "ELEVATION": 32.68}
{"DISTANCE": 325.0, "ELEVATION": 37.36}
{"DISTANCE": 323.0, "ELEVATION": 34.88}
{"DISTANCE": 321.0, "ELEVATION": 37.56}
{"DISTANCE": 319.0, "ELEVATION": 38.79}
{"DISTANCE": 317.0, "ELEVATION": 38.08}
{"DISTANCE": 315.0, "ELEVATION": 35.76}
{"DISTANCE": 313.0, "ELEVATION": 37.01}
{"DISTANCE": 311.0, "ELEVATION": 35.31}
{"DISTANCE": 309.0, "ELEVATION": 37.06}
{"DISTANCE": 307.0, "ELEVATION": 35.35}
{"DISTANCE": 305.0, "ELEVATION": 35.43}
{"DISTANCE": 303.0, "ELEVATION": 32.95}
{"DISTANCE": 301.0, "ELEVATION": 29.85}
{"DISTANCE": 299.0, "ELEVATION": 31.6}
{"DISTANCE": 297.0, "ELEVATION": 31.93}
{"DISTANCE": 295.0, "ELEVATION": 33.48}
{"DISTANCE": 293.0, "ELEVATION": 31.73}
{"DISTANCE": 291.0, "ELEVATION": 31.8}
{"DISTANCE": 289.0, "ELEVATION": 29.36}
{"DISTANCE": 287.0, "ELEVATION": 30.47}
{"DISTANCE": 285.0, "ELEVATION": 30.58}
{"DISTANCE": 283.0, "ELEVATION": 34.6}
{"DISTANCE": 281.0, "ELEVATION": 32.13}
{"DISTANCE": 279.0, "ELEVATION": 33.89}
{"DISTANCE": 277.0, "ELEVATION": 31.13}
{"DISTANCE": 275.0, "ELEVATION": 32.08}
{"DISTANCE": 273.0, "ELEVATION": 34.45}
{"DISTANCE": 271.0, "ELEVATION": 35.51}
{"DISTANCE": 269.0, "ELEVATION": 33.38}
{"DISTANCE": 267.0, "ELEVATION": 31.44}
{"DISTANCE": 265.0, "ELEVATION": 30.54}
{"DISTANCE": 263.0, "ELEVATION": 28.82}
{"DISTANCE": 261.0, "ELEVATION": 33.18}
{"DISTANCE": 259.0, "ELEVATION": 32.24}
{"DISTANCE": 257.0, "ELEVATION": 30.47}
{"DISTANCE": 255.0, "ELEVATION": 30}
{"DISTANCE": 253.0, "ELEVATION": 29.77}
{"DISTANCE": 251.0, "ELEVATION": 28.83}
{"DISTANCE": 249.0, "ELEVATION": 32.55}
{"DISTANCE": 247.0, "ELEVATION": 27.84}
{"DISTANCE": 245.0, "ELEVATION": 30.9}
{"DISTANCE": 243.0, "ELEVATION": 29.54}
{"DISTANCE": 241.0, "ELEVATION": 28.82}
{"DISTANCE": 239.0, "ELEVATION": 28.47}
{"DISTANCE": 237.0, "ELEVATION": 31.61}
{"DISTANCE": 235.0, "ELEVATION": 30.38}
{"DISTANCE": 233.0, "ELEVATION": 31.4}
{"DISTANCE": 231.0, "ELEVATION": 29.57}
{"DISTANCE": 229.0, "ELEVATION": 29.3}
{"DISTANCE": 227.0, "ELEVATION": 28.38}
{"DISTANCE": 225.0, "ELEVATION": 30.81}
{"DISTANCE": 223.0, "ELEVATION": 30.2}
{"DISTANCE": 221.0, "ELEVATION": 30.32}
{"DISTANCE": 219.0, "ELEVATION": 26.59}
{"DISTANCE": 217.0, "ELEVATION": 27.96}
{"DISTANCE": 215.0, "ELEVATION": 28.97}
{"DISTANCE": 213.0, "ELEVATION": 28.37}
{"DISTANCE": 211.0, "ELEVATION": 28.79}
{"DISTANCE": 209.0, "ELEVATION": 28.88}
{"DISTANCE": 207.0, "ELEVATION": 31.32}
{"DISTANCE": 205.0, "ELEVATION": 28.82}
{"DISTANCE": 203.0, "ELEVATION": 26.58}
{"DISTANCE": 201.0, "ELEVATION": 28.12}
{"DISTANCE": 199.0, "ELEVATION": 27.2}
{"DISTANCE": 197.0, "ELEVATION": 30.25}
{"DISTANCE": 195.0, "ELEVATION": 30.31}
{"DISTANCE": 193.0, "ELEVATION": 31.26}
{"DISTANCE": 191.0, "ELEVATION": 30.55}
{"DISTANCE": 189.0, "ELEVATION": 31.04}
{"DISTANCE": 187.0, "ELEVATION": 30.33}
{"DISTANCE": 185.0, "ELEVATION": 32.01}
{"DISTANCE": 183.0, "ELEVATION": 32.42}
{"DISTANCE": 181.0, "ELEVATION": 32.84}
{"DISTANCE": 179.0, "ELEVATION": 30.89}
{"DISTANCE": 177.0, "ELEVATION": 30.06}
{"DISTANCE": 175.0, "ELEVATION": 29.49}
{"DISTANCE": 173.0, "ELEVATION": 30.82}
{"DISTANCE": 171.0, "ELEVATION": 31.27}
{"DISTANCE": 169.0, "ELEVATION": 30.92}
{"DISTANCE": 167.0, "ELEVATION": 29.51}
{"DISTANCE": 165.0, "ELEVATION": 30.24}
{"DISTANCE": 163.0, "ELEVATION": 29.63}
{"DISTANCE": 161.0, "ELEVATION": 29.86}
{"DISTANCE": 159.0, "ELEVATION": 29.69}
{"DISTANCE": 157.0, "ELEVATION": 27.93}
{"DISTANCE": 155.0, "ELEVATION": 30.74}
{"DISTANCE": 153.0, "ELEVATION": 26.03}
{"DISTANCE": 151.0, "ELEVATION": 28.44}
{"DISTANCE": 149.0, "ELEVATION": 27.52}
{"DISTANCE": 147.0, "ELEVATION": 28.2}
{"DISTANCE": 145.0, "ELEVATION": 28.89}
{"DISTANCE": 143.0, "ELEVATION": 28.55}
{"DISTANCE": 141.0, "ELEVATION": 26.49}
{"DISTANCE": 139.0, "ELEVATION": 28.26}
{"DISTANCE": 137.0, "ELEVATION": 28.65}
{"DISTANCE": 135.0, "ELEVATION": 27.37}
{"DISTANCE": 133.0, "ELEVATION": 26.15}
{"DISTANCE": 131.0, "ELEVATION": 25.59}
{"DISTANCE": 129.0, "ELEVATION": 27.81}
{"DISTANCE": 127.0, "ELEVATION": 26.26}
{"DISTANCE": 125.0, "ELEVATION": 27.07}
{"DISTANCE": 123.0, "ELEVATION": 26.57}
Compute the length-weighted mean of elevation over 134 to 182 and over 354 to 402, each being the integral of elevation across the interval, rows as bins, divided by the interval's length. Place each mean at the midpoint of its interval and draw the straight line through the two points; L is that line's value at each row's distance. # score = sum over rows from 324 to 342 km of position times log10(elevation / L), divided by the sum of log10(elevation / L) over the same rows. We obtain 331.6 km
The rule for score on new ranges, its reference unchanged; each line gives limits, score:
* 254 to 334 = 302.3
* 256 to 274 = 267.0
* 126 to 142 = 133.2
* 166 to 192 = 180.4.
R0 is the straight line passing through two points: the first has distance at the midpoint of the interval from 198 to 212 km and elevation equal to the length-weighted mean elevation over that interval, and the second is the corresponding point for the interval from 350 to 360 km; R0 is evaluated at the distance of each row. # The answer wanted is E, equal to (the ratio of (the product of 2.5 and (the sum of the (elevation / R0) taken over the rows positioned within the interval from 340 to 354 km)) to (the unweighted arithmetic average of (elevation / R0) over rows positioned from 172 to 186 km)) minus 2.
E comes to 13.7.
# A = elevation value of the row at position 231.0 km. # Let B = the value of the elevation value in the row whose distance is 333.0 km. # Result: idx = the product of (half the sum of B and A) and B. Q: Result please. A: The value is 1124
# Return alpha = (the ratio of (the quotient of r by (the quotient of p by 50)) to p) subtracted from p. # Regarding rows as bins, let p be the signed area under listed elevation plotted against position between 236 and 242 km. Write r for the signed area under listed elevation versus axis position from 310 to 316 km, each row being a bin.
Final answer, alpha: 177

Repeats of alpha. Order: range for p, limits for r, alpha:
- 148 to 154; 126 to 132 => 164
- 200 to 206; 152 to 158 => 167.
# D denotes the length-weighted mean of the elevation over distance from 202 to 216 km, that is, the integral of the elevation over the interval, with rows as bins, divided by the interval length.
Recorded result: 28.8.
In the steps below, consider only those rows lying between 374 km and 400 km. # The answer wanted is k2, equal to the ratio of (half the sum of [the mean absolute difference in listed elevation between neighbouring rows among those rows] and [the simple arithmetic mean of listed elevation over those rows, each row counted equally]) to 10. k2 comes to 1.52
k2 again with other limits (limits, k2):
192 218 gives 1.52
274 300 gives 1.68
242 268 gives 1.62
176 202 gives 1.58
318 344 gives 1.80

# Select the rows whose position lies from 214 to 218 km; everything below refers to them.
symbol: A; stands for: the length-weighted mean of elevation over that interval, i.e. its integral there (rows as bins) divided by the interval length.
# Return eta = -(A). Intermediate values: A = 28.5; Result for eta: -28.5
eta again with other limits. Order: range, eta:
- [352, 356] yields -31.2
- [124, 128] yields -26.7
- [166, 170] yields -30.2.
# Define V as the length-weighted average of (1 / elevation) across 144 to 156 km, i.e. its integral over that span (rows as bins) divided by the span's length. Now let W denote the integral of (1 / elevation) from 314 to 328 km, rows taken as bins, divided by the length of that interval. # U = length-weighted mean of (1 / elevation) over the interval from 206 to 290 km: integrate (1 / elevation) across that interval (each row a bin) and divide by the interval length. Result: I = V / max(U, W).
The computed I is 1.08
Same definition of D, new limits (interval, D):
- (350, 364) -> 30.6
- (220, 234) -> 30.0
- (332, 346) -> 32.3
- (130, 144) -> 27.3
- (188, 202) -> 29.8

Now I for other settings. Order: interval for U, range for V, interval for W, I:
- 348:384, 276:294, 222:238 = 0.92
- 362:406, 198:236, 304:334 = 0.99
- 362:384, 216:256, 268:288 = 0.97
